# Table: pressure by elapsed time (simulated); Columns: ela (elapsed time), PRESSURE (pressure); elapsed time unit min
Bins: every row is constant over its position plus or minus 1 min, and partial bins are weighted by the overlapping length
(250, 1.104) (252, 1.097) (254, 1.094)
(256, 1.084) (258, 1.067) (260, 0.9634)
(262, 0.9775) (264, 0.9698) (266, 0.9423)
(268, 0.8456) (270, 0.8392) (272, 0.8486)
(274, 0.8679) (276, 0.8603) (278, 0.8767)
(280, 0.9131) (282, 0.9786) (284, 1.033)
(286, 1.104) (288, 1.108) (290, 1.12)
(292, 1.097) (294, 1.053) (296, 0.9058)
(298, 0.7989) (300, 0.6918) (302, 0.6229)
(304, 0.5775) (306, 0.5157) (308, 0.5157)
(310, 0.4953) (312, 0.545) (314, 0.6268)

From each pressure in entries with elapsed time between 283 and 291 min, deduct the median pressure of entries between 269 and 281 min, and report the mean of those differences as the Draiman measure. 0.23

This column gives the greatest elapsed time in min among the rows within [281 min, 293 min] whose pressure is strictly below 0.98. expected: 282 min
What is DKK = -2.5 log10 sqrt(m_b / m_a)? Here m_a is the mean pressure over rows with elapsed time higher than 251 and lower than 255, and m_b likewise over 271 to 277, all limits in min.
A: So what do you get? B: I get 0.13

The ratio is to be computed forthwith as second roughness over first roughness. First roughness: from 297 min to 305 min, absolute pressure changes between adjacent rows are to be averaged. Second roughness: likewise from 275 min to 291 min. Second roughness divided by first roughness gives 0.50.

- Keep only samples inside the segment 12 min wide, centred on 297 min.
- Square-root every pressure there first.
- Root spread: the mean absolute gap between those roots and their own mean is 0.085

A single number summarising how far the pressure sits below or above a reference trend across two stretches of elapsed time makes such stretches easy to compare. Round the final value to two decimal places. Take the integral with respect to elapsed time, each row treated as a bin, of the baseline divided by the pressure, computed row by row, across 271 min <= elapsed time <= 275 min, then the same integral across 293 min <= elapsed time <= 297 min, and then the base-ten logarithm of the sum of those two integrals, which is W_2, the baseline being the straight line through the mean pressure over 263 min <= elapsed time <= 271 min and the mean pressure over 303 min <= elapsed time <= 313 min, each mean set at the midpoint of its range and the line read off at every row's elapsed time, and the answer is 0.82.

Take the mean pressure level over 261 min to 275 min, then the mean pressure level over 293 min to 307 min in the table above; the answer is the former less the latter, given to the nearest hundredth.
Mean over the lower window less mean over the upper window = 0.16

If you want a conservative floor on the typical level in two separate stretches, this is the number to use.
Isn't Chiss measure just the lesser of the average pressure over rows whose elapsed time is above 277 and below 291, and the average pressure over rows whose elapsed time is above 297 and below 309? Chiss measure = 0.62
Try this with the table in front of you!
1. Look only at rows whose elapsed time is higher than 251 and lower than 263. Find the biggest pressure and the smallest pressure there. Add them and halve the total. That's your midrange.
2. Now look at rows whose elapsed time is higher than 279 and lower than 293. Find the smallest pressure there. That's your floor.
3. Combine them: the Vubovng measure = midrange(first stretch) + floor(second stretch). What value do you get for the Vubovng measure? 1.94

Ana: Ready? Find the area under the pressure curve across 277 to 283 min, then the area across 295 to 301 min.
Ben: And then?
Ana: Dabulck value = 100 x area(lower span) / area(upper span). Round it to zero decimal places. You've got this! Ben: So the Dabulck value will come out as 116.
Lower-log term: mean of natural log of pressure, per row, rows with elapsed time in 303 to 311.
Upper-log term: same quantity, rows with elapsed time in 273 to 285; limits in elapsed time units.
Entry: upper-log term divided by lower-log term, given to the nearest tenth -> 0.1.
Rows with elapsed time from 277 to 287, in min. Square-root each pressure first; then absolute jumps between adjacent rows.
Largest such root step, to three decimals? 0.034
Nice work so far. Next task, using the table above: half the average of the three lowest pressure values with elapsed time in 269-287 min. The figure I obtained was 0.425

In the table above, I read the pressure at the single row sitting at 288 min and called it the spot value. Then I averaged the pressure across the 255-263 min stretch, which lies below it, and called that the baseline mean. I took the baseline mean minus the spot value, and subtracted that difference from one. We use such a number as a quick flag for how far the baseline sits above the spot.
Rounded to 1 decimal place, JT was 1.1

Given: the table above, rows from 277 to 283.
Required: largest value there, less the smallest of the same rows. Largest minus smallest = 0.10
